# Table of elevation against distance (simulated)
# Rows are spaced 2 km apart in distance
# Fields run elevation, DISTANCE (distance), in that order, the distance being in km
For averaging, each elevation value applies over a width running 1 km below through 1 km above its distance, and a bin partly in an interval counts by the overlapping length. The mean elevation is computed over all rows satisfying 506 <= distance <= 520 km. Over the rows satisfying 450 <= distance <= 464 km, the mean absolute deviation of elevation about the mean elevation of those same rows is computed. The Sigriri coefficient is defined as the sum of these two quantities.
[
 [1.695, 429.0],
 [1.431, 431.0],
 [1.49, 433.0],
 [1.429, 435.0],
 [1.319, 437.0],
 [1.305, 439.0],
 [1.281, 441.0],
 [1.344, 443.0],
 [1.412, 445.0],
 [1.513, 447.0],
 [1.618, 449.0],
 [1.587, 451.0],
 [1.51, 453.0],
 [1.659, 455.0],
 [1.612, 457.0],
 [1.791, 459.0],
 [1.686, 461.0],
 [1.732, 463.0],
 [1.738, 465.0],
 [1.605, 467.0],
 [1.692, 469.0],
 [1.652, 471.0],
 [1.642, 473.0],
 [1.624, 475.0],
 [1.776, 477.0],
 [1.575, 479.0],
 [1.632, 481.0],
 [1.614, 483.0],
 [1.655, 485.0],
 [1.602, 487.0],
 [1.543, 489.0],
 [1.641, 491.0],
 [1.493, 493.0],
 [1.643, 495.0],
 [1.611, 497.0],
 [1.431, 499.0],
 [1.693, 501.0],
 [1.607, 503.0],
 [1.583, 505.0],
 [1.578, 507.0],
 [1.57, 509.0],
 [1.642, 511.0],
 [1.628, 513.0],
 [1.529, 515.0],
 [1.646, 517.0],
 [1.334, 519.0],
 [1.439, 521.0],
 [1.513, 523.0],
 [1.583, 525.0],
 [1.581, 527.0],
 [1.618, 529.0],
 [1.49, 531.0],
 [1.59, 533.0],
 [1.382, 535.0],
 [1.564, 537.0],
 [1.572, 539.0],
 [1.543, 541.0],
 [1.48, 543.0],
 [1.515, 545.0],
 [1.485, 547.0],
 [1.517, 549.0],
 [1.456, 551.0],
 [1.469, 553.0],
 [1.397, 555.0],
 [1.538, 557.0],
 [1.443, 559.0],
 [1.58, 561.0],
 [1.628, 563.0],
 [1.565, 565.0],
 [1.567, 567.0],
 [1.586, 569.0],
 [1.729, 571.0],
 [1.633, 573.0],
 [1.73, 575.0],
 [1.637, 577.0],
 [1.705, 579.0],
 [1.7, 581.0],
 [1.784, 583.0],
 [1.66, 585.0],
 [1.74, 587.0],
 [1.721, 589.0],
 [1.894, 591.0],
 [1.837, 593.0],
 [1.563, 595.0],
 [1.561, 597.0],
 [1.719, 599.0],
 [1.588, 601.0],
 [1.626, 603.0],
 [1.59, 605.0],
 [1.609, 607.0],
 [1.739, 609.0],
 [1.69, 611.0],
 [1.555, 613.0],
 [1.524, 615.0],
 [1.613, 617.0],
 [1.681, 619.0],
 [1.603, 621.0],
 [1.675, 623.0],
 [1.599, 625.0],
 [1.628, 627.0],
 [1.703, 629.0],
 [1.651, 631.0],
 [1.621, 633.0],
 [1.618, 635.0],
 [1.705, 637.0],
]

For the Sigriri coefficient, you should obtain 1.63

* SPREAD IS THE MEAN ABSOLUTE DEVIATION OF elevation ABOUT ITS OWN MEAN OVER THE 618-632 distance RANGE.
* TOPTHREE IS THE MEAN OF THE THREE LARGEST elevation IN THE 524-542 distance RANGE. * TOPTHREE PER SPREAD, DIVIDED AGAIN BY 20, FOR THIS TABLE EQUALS 2.4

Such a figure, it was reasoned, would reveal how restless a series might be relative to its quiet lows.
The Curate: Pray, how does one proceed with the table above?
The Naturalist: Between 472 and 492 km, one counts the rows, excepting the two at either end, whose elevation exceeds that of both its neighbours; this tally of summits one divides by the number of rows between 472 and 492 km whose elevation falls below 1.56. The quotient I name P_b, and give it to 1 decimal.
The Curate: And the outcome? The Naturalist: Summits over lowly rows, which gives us 3.0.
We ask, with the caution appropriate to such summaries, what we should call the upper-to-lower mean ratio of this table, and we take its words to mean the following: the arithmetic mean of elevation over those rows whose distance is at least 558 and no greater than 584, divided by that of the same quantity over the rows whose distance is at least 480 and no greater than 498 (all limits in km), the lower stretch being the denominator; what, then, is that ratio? 1.02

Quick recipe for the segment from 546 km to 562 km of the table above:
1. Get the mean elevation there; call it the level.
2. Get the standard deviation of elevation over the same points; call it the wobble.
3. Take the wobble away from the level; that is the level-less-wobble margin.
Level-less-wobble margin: 1.43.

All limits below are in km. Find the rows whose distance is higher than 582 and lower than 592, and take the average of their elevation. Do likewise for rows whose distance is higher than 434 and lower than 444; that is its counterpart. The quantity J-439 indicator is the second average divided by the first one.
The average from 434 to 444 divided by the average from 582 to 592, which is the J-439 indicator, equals 0.76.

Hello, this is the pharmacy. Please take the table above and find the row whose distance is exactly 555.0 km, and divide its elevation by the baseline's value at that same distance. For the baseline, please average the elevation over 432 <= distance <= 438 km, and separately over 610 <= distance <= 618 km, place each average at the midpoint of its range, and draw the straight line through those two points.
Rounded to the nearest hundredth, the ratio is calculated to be 0.91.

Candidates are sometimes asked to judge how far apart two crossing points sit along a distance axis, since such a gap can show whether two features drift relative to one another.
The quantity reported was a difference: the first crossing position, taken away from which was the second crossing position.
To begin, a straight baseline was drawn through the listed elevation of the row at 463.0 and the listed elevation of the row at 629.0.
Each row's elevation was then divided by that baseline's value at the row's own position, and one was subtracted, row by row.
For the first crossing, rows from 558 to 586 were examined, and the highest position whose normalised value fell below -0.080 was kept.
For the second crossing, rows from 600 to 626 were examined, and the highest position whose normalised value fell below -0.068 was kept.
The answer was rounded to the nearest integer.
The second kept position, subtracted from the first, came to -48 km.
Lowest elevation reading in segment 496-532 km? 1.334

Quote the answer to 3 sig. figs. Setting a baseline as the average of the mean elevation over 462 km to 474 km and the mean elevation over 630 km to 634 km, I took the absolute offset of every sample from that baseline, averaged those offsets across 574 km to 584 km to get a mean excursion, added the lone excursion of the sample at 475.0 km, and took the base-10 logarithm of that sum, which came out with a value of -1.02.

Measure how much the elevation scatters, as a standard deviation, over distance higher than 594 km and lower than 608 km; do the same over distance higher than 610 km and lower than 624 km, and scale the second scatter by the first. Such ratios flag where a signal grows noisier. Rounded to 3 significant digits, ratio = 1.20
